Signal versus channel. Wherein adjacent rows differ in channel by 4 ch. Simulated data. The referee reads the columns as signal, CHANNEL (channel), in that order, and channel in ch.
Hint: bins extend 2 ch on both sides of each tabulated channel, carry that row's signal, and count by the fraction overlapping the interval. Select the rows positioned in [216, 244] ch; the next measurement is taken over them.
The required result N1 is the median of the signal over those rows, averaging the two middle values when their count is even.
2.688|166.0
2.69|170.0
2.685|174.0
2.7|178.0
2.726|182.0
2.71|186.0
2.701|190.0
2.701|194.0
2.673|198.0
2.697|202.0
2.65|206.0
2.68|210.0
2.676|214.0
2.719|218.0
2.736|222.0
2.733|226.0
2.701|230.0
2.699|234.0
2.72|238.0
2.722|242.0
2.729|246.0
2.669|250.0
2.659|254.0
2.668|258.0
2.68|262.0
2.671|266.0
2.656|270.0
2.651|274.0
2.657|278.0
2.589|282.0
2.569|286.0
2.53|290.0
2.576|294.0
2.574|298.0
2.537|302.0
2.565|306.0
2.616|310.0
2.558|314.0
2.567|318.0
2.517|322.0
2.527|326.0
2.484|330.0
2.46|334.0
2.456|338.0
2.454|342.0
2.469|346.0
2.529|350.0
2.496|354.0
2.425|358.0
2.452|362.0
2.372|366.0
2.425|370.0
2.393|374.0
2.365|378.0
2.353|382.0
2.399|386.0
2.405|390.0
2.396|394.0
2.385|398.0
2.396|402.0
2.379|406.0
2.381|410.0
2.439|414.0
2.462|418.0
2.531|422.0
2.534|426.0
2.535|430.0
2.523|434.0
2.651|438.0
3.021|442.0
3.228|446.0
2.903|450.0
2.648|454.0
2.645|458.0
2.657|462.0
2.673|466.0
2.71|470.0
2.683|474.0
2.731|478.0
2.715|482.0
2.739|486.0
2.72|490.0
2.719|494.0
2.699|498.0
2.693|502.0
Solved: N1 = 2.72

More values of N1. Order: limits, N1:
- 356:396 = 2.40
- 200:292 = 2.68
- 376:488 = 2.53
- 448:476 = 2.67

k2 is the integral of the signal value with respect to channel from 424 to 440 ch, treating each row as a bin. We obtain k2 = 41.0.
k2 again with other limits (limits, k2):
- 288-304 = 40.9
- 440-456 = 47.2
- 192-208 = 42.9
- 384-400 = 38.3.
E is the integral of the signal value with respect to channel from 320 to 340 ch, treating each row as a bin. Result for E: 49.8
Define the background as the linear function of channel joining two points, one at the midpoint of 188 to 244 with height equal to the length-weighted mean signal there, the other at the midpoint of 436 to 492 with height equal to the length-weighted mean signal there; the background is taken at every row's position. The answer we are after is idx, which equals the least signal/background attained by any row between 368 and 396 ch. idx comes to 0.857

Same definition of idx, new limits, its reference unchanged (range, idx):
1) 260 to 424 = 0.857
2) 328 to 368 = 0.866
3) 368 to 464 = 0.857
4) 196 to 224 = 0.982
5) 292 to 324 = 0.922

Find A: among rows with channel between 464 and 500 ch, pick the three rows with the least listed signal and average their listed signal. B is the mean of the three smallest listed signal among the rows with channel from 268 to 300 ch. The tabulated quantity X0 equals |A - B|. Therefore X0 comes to 0.13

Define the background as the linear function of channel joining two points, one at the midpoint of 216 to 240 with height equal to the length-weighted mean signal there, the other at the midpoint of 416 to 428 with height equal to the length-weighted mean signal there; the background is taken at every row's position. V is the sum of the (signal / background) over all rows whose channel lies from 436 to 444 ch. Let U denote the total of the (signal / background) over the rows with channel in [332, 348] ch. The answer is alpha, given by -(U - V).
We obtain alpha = -1.5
